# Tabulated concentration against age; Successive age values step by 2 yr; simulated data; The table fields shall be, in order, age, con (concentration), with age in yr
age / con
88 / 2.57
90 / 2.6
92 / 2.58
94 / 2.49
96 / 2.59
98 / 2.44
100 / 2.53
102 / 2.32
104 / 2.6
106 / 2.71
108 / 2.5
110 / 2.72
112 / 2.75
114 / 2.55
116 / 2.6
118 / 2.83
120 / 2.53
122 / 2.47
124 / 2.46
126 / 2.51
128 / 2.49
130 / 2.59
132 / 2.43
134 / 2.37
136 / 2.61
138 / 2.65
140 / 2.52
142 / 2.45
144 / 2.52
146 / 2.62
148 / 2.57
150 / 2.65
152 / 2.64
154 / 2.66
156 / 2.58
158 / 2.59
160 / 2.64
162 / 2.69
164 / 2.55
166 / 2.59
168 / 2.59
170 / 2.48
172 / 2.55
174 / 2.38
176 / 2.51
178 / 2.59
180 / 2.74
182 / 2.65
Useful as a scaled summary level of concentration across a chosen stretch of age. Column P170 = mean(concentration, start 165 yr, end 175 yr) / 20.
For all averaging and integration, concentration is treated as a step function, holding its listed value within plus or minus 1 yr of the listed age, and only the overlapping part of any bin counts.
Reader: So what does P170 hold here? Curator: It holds 0.126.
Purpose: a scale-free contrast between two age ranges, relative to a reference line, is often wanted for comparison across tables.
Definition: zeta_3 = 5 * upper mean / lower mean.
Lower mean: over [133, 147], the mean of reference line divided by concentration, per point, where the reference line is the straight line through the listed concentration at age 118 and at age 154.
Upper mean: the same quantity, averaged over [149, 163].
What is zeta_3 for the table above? 4.67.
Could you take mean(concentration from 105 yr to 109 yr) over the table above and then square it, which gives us 6.8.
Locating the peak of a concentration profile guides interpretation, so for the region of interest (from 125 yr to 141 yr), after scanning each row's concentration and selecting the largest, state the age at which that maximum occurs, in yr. 138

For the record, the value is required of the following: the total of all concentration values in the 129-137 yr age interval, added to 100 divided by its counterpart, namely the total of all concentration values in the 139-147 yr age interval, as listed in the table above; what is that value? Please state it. 19.9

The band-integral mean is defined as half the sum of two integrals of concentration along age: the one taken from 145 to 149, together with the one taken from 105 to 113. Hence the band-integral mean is 16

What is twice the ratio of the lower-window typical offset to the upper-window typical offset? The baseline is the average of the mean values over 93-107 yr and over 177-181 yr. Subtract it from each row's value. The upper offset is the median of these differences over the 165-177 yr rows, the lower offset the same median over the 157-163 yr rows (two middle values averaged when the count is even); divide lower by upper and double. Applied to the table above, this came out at -1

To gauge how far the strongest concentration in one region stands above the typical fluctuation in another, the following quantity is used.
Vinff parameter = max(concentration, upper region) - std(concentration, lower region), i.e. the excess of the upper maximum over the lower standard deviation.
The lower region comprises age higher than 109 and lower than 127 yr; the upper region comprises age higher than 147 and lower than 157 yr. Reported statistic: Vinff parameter 2.53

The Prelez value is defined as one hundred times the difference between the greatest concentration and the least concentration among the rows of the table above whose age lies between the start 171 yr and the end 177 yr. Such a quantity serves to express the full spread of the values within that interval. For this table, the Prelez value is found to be 17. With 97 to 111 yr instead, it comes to 40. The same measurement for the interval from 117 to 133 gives 40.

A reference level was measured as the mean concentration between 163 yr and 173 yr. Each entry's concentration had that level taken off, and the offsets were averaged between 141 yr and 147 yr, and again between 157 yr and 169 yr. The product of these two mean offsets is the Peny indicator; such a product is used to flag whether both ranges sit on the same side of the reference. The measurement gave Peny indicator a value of -0.0012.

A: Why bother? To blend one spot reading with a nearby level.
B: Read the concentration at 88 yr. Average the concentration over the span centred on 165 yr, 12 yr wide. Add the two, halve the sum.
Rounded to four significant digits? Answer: 2.580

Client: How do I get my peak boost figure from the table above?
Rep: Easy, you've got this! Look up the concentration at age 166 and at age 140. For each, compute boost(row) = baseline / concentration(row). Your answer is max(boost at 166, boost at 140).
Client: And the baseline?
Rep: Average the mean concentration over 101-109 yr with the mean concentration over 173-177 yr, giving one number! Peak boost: 0.99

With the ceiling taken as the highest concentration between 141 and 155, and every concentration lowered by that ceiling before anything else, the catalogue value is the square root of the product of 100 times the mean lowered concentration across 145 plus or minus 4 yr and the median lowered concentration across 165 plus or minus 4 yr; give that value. 0.92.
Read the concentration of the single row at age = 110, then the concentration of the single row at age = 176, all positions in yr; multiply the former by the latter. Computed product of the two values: 6.83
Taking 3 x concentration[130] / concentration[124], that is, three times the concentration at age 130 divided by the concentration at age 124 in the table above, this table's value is 3.16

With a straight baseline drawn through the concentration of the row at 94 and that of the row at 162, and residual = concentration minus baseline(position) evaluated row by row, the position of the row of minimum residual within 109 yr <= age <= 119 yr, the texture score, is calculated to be 114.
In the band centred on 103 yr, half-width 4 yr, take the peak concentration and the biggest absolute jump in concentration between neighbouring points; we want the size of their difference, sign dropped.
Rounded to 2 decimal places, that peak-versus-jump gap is 2.43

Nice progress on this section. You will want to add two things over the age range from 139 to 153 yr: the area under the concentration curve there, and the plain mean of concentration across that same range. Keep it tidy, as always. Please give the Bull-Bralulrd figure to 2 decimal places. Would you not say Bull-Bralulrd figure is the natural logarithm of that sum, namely 3.65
